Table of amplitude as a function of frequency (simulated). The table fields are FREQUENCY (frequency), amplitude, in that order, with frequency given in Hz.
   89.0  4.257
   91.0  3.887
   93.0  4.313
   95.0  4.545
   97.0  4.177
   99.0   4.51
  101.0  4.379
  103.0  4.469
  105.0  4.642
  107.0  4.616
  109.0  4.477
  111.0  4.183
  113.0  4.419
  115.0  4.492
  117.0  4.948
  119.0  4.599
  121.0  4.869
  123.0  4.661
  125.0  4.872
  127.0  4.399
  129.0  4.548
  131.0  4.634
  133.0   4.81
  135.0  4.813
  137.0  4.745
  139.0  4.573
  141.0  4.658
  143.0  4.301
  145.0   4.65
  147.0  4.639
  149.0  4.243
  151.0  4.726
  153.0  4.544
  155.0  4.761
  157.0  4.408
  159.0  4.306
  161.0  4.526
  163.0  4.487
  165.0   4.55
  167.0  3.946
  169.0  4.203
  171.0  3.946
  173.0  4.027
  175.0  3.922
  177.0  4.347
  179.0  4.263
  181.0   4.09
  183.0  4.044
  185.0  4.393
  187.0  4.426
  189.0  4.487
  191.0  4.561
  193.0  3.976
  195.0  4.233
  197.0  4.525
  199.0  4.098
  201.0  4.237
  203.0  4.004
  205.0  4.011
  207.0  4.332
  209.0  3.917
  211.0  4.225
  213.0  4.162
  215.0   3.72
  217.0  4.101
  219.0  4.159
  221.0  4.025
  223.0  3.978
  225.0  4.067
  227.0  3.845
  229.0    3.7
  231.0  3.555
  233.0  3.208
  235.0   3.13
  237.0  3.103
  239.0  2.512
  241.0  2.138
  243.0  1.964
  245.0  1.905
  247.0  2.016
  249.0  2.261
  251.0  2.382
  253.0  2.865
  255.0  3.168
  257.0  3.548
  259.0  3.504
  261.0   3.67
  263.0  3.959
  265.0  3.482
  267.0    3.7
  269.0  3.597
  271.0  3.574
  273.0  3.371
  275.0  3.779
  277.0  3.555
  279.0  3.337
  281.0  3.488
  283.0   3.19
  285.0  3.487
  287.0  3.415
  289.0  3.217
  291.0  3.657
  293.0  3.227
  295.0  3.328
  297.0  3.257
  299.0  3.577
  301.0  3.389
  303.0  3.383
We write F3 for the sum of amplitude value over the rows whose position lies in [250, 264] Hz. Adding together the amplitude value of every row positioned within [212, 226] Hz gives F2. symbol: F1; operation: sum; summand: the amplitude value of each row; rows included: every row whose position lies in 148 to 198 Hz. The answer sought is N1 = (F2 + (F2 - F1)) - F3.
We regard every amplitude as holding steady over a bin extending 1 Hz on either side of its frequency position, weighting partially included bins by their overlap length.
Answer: -75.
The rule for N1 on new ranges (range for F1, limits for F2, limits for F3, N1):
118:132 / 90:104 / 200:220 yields -13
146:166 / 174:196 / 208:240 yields -11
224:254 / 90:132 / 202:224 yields 102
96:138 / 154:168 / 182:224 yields -122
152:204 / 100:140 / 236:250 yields 57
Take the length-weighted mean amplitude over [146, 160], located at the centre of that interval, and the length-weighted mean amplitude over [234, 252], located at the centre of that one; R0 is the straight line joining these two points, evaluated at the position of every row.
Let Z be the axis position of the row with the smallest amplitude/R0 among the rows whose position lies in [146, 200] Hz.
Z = 149.0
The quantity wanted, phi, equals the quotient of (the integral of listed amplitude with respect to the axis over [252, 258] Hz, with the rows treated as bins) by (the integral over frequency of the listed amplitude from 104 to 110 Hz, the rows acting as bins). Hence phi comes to 0.7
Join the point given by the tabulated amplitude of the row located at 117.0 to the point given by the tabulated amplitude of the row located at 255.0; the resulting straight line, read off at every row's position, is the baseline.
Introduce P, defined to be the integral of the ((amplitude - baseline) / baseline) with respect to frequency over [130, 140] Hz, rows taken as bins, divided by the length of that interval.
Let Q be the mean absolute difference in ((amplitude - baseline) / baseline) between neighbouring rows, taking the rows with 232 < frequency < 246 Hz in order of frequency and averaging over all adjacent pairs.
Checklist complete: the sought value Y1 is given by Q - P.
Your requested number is 0.06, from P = 0.00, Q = 0.059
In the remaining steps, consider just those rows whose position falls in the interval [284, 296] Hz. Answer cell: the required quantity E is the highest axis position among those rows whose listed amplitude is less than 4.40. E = 295.0 Hz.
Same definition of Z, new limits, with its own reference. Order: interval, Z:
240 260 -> 245.0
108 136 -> 111.0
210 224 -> 215.0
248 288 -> 249.0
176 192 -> 181.0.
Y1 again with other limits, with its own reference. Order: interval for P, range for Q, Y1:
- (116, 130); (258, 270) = 0.12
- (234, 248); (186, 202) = 0.36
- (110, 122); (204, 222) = 0.15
